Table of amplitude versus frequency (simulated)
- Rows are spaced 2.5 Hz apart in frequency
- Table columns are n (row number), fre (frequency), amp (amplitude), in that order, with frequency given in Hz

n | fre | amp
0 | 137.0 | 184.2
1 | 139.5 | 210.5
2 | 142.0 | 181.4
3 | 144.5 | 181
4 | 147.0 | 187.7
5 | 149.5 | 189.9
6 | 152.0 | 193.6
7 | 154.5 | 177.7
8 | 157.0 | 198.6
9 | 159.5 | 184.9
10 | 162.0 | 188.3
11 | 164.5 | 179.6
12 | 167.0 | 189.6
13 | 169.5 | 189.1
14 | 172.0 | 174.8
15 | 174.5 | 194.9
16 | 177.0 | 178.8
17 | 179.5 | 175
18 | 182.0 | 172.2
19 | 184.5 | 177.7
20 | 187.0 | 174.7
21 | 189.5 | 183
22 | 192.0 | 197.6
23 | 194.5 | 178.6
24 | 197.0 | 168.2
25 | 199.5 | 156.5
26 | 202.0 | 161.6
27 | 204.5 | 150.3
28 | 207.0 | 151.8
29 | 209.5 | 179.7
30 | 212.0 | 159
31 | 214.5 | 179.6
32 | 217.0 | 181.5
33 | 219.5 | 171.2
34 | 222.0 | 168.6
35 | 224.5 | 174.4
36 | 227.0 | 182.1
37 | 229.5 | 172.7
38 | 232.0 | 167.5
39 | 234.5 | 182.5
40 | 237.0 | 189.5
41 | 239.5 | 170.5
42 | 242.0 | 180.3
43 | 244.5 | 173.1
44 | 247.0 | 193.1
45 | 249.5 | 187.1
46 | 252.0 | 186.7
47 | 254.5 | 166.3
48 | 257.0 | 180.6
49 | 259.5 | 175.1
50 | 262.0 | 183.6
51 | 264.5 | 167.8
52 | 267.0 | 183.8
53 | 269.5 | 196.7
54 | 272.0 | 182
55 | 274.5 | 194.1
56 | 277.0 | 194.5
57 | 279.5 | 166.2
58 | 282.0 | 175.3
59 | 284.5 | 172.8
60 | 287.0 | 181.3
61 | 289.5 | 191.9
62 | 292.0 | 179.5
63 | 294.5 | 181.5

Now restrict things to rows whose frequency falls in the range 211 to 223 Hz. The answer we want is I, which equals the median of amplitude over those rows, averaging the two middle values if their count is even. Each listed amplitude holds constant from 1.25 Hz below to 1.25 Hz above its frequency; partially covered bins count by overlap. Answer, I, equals 171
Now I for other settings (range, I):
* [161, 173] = 188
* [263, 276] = 184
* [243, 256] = 187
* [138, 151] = 188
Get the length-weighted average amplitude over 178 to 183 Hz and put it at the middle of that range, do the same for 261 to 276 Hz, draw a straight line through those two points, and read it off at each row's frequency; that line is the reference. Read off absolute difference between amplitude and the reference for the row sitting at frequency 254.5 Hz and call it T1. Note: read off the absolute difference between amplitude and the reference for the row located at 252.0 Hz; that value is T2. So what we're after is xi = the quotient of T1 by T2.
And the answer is 4.3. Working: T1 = 17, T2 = 3.9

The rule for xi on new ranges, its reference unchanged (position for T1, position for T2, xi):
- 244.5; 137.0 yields 0.6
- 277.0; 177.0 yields 1.6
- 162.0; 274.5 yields 2.0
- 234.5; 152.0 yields 0.1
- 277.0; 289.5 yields 1.9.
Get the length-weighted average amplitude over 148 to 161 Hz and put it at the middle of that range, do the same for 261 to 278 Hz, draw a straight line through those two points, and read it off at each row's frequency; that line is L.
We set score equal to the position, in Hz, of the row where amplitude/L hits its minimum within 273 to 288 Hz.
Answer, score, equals 279.5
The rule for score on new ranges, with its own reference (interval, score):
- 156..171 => 164.5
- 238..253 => 239.5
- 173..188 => 182.0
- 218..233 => 232.0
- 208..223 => 212.0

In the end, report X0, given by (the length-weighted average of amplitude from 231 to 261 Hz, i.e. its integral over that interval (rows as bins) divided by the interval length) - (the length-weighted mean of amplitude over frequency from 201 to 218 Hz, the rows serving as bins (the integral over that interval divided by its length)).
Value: 13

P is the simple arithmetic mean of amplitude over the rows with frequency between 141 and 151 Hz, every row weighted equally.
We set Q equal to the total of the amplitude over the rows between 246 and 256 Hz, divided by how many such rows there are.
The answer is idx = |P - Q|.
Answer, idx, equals 2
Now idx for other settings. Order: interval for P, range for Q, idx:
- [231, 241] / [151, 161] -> 11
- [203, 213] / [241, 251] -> 23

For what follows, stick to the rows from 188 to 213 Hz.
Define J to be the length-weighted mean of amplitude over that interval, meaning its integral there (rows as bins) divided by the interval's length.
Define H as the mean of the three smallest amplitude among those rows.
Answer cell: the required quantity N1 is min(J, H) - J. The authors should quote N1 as -15.9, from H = 153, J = 169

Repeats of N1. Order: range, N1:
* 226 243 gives -7.5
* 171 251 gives -22.4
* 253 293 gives -14.0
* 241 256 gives -7.9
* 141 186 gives -10.1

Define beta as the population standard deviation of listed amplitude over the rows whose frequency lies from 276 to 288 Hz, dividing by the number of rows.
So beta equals 9.6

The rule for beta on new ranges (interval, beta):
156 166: 6.9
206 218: 12.4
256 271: 8.8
